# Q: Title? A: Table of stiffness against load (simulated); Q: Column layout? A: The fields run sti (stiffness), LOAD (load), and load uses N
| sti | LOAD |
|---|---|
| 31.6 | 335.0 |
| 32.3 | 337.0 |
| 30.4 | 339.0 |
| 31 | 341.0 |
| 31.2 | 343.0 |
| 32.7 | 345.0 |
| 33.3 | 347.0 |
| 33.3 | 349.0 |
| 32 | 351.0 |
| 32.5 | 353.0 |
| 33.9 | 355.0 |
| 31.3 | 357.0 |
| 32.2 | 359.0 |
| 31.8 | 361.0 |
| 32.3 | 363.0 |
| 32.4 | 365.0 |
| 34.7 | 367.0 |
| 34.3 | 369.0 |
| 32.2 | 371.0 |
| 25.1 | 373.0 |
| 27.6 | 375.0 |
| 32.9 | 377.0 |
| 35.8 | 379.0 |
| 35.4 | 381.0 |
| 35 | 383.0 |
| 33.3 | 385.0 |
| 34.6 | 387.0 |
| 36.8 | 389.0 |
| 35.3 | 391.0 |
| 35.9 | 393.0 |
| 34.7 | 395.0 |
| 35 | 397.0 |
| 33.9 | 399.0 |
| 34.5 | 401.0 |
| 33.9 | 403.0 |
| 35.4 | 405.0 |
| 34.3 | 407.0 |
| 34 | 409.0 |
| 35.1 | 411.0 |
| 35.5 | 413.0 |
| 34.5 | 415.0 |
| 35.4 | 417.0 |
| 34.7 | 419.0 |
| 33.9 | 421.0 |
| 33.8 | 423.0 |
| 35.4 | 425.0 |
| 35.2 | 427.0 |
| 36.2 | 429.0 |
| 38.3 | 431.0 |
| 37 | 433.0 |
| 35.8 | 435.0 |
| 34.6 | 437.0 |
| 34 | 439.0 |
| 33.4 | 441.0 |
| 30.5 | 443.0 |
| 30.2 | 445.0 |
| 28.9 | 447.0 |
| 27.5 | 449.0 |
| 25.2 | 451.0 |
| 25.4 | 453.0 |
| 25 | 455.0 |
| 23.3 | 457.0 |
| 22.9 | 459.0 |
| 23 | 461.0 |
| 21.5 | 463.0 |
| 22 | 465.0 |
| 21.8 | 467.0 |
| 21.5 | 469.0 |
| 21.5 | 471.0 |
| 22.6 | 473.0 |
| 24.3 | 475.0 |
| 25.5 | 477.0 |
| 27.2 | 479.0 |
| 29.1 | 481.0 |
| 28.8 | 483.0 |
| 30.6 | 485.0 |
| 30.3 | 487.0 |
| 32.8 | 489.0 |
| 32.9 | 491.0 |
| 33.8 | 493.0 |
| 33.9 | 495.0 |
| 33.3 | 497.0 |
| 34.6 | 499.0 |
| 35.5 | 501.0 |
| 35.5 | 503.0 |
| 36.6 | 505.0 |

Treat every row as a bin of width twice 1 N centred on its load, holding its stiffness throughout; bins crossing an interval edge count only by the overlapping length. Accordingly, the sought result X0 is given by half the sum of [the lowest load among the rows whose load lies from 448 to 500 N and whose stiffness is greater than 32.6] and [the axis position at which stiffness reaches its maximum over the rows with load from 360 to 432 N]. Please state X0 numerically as 460 N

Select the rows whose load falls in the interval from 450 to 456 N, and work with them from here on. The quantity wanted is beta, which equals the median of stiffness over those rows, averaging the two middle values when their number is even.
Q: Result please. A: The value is 25.2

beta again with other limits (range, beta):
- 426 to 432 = 36.2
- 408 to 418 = 35.1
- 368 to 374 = 32.2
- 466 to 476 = 21.8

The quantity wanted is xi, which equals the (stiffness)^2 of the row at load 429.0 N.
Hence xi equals 1310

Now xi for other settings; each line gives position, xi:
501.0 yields 1260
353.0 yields 1056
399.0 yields 1149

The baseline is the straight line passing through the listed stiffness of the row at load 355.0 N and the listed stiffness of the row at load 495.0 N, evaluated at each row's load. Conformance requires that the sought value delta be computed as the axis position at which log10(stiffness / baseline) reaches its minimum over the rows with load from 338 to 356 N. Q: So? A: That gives 339.0 N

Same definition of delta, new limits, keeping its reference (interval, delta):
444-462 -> 459.0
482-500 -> 483.0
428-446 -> 445.0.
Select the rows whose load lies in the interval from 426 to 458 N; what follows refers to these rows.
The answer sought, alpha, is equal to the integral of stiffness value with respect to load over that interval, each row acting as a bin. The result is 1001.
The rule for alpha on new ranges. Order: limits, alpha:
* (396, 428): 1109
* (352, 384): 1039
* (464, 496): 877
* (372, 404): 1079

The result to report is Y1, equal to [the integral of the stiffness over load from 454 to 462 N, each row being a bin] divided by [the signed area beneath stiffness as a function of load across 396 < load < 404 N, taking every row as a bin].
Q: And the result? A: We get 0.69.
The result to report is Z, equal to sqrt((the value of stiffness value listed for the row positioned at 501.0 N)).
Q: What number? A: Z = 6.0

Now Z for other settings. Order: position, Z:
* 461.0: 4.8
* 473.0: 4.8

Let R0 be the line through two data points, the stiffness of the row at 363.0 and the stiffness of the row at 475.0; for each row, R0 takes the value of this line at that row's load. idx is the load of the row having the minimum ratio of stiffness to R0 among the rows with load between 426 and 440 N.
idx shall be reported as 439.0 N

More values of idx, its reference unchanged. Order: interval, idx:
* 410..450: 449.0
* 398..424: 399.0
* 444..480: 463.0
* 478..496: 479.0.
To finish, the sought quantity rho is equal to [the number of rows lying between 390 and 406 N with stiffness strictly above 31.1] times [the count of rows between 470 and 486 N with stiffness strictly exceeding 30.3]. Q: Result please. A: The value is 8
